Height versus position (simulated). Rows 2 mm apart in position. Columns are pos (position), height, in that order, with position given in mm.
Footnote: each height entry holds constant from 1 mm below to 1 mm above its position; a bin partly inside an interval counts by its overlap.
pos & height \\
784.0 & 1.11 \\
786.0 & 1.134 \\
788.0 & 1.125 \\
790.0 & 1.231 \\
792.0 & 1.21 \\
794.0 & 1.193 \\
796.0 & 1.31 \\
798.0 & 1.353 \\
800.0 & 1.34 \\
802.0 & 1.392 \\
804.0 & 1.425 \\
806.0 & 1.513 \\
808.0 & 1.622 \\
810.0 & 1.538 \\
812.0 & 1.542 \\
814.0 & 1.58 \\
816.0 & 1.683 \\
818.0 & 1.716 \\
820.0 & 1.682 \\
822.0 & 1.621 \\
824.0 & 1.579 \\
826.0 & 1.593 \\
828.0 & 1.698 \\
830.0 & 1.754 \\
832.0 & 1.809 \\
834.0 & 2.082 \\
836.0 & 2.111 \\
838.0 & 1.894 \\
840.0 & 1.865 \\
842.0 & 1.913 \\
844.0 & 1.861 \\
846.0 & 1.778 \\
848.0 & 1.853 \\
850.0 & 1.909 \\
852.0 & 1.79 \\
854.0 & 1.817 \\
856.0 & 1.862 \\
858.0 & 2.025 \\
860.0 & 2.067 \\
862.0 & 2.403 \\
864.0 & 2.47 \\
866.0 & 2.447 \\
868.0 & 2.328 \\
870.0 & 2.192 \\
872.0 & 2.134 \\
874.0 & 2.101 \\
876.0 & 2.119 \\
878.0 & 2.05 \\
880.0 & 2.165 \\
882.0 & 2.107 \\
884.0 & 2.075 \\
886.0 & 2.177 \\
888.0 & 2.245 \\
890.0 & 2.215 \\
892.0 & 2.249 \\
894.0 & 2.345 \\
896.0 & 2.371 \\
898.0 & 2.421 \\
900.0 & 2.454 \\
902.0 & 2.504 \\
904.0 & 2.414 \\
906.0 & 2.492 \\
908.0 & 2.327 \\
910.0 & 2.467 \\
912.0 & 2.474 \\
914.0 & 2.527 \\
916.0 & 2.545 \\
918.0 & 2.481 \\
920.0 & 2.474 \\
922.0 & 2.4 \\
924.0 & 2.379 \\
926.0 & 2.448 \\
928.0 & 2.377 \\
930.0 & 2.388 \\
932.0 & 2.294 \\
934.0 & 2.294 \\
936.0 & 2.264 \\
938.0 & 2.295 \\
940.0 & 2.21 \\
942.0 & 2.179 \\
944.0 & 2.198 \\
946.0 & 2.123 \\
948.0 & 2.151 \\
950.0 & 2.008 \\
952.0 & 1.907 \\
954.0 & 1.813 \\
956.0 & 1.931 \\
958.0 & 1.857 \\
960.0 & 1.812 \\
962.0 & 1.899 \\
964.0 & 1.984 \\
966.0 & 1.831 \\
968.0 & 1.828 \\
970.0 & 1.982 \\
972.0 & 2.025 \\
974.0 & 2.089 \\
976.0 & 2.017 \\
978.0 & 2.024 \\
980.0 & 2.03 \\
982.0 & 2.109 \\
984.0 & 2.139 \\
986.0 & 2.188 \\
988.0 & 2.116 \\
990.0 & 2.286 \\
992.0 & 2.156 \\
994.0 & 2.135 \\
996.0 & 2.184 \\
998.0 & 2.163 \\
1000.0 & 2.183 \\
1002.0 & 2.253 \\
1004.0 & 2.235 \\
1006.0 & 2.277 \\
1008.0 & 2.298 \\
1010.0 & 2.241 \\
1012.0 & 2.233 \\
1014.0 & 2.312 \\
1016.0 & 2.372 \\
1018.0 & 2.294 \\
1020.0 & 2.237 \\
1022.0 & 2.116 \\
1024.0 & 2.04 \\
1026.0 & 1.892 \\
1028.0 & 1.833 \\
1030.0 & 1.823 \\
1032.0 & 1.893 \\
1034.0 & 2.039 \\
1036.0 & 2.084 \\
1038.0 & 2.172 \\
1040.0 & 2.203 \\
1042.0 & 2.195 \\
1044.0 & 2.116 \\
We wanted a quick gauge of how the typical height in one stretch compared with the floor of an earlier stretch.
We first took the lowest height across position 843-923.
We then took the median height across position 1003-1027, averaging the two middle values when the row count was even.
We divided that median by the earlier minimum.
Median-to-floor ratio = 1.26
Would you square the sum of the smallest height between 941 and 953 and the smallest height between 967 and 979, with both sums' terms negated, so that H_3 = 14.0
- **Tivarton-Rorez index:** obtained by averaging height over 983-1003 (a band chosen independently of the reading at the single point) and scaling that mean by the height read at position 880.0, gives 4.7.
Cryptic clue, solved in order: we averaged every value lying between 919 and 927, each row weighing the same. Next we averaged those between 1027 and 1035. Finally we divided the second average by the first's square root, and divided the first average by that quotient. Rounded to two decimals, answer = 1.99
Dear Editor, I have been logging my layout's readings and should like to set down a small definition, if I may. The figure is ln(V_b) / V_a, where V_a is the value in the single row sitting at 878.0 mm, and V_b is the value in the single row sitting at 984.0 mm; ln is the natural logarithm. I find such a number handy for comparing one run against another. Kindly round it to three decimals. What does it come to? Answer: 0.371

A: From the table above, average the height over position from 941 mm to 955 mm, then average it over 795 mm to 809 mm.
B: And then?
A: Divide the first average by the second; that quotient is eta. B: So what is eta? 1.4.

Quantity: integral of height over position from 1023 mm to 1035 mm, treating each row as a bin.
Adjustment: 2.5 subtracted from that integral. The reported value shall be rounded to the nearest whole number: 21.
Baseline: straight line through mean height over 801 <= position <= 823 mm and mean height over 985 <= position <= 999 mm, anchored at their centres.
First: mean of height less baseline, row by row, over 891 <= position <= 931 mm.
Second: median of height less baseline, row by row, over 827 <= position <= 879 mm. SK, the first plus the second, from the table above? 0.77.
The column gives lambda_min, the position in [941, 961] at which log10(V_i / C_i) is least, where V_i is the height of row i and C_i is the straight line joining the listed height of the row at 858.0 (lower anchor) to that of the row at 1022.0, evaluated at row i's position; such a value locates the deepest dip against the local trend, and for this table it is 960.0 mm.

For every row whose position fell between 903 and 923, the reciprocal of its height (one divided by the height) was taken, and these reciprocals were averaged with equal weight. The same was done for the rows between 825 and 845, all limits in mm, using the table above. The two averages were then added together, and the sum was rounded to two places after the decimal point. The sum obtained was 0.95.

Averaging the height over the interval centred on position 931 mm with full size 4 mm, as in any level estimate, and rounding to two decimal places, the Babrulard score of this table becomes 2.34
